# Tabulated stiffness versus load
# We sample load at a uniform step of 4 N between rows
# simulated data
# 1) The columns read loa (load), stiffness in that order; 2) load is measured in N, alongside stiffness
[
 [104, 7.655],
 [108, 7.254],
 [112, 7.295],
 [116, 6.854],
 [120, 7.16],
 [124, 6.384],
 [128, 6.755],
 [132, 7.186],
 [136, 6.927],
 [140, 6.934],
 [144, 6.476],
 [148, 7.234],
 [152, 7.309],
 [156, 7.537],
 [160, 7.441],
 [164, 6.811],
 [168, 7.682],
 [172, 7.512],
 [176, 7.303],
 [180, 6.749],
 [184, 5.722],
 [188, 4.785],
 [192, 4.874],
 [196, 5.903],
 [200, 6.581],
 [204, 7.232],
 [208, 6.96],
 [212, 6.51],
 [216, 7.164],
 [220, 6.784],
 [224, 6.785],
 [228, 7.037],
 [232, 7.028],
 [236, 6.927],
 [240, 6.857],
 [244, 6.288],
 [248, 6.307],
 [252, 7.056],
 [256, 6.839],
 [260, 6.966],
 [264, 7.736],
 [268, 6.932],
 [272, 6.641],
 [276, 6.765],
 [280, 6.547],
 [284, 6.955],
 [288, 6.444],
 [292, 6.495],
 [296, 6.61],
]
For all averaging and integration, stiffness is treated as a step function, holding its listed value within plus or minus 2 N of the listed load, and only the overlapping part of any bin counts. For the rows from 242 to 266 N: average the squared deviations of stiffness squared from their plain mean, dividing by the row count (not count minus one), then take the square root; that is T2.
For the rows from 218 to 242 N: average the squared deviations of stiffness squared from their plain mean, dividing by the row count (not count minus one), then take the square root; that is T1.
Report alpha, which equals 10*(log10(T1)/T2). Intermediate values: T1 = 1.4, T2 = 6.9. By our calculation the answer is 0.2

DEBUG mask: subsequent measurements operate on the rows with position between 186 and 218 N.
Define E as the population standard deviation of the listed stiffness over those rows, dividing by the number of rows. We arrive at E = 0.91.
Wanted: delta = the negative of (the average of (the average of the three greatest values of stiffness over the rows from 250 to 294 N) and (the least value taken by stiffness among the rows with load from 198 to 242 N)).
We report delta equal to -6.9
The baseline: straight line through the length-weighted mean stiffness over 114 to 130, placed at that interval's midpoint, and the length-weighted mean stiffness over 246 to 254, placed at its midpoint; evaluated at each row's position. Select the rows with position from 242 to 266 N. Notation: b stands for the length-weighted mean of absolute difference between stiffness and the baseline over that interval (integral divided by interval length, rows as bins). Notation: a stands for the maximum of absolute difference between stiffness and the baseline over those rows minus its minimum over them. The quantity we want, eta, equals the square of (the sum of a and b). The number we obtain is 1.8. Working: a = 0.90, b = 0.45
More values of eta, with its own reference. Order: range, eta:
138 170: 1.9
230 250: 0.3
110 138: 0.6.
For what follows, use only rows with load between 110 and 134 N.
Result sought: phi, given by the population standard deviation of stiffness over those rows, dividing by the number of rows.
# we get 0.31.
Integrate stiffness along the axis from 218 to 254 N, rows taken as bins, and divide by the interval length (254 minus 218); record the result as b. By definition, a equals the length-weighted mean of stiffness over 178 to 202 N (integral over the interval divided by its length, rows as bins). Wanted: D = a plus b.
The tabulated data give 12.6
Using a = 5.77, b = 6.79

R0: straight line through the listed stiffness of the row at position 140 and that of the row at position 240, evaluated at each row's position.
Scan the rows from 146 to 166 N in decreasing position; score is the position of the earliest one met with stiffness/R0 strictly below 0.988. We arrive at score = 164 N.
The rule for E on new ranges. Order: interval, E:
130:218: 0.78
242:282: 0.40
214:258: 0.27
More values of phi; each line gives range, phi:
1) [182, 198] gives 0.50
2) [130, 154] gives 0.28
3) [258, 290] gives 0.37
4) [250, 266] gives 0.35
